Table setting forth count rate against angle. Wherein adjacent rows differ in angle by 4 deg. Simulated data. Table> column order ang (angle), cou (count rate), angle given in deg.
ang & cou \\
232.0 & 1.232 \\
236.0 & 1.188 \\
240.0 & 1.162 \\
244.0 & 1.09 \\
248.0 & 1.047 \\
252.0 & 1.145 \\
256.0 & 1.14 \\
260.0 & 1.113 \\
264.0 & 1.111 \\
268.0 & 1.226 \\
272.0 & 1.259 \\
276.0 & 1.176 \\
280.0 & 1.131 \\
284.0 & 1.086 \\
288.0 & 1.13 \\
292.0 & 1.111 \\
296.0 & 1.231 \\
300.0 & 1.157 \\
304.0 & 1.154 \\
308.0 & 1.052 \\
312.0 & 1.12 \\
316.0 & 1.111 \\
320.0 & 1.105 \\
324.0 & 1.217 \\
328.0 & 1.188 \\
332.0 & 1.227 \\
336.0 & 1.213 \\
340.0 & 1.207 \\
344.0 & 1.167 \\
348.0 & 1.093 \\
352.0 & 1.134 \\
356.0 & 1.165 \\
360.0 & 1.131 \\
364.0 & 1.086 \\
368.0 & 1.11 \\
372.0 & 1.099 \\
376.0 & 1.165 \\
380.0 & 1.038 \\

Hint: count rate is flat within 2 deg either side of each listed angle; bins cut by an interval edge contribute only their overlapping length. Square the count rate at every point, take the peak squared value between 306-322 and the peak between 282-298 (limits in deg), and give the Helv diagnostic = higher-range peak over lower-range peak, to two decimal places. 0.83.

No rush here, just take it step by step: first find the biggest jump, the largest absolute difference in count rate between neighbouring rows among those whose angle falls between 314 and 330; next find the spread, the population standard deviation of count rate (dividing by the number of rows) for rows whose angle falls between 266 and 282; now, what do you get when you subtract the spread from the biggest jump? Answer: 0.063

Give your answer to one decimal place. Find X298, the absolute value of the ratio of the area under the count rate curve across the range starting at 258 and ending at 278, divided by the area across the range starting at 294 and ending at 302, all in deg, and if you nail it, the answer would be 2.5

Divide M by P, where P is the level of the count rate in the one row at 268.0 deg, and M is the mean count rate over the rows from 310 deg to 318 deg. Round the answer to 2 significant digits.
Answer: 0.91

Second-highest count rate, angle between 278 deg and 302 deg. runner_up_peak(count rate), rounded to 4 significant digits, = 1.157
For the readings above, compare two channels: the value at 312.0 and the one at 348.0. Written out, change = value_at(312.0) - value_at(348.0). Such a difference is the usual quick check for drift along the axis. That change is 0.03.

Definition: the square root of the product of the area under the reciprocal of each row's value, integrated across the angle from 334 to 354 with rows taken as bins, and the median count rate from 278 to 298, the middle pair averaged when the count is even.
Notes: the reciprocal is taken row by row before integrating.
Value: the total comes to 4.4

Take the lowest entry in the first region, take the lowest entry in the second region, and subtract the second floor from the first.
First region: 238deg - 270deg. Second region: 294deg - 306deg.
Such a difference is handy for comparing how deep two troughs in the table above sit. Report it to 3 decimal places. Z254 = -0.107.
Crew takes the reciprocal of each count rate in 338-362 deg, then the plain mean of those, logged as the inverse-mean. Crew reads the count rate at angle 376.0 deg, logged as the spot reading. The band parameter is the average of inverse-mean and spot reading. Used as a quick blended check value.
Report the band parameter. 1.02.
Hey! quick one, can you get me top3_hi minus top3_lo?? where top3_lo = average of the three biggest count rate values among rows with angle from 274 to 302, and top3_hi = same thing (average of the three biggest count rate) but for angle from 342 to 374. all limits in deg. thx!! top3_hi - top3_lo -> -0.033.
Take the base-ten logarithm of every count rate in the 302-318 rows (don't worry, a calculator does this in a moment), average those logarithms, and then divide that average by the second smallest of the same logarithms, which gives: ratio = 0.98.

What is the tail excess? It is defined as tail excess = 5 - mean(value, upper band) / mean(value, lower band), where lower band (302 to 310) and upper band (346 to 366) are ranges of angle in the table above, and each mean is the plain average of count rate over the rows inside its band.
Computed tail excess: 3.98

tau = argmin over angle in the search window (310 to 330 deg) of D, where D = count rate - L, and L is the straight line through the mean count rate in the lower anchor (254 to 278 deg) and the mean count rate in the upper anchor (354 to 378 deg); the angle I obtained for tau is 320.0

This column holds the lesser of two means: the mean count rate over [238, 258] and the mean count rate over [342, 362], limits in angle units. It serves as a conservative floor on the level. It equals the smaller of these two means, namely 1.117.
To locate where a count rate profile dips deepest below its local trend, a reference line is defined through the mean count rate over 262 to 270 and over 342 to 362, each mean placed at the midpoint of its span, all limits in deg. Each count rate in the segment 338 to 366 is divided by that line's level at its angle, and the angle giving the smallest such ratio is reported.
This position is 364.0 deg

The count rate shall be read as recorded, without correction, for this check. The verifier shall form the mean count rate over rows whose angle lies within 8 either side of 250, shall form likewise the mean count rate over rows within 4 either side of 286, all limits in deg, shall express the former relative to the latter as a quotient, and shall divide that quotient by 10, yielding 0.100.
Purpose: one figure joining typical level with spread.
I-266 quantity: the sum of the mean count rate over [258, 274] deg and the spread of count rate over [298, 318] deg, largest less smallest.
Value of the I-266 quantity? 1.28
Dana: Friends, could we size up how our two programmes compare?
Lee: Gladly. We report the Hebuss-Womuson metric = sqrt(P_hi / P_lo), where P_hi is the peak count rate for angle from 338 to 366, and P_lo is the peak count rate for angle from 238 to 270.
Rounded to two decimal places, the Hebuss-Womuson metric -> 0.99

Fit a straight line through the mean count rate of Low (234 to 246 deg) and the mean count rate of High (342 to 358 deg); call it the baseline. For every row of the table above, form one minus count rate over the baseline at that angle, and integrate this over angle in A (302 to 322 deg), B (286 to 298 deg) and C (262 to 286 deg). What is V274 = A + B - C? 0.9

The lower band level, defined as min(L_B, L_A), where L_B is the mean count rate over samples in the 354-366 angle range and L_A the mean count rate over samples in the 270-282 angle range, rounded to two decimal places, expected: 1.13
